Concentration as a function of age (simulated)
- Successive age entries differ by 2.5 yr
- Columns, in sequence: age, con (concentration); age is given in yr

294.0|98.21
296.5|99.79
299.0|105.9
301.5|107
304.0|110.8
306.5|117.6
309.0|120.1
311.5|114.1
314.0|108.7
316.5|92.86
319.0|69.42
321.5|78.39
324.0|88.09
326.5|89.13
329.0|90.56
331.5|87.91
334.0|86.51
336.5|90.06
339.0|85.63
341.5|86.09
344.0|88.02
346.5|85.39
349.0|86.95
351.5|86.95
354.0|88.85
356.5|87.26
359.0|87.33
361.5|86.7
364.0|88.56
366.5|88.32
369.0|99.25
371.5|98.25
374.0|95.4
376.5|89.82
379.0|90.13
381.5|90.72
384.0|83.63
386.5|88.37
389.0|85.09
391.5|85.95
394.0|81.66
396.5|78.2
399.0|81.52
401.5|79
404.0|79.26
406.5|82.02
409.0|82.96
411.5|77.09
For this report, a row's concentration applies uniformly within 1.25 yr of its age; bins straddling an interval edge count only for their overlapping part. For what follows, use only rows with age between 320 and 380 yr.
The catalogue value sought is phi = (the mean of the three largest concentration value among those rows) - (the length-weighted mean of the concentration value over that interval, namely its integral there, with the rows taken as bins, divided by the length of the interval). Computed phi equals 9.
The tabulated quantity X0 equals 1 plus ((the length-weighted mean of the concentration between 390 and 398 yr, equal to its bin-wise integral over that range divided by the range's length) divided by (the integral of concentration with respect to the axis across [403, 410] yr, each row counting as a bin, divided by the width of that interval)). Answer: 2.01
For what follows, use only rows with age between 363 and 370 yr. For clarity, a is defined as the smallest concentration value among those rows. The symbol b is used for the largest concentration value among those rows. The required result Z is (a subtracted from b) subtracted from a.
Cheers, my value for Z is 77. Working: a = 88.32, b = 99.25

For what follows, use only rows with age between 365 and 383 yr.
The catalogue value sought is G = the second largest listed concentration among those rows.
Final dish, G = 98.25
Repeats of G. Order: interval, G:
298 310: 117.6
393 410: 82.02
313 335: 92.86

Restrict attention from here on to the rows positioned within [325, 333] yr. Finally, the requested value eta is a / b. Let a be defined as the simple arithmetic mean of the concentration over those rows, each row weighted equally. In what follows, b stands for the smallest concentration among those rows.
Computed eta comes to 1.01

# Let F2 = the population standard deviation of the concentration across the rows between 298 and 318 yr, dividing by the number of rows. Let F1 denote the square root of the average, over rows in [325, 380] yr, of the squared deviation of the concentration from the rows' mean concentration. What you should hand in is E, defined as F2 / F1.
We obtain 2.1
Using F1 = 4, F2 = 7.9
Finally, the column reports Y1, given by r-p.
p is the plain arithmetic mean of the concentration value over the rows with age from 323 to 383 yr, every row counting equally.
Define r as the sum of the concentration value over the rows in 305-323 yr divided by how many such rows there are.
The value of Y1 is 11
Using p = 89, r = 100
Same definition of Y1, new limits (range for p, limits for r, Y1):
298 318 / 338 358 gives -23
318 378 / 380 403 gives -4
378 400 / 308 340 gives 7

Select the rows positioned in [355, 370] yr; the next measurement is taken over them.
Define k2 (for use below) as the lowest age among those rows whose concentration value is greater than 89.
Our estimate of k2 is 369.0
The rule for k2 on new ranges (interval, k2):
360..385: 369.0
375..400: 376.5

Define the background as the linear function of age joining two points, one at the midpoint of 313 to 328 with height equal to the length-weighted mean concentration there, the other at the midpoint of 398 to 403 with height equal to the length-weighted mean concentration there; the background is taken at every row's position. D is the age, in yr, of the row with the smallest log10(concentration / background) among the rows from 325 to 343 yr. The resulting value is 339.0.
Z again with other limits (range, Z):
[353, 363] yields 85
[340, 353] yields 83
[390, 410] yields 70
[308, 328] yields 19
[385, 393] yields 82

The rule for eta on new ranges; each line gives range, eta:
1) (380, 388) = 1.05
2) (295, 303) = 1.04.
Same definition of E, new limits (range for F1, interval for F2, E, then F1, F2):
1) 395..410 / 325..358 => 0.9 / 2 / 1.6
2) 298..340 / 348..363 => 0.0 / 14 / 0.7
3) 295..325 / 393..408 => 0.1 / 15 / 1.5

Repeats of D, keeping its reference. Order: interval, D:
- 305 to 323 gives 319.0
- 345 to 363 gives 346.5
